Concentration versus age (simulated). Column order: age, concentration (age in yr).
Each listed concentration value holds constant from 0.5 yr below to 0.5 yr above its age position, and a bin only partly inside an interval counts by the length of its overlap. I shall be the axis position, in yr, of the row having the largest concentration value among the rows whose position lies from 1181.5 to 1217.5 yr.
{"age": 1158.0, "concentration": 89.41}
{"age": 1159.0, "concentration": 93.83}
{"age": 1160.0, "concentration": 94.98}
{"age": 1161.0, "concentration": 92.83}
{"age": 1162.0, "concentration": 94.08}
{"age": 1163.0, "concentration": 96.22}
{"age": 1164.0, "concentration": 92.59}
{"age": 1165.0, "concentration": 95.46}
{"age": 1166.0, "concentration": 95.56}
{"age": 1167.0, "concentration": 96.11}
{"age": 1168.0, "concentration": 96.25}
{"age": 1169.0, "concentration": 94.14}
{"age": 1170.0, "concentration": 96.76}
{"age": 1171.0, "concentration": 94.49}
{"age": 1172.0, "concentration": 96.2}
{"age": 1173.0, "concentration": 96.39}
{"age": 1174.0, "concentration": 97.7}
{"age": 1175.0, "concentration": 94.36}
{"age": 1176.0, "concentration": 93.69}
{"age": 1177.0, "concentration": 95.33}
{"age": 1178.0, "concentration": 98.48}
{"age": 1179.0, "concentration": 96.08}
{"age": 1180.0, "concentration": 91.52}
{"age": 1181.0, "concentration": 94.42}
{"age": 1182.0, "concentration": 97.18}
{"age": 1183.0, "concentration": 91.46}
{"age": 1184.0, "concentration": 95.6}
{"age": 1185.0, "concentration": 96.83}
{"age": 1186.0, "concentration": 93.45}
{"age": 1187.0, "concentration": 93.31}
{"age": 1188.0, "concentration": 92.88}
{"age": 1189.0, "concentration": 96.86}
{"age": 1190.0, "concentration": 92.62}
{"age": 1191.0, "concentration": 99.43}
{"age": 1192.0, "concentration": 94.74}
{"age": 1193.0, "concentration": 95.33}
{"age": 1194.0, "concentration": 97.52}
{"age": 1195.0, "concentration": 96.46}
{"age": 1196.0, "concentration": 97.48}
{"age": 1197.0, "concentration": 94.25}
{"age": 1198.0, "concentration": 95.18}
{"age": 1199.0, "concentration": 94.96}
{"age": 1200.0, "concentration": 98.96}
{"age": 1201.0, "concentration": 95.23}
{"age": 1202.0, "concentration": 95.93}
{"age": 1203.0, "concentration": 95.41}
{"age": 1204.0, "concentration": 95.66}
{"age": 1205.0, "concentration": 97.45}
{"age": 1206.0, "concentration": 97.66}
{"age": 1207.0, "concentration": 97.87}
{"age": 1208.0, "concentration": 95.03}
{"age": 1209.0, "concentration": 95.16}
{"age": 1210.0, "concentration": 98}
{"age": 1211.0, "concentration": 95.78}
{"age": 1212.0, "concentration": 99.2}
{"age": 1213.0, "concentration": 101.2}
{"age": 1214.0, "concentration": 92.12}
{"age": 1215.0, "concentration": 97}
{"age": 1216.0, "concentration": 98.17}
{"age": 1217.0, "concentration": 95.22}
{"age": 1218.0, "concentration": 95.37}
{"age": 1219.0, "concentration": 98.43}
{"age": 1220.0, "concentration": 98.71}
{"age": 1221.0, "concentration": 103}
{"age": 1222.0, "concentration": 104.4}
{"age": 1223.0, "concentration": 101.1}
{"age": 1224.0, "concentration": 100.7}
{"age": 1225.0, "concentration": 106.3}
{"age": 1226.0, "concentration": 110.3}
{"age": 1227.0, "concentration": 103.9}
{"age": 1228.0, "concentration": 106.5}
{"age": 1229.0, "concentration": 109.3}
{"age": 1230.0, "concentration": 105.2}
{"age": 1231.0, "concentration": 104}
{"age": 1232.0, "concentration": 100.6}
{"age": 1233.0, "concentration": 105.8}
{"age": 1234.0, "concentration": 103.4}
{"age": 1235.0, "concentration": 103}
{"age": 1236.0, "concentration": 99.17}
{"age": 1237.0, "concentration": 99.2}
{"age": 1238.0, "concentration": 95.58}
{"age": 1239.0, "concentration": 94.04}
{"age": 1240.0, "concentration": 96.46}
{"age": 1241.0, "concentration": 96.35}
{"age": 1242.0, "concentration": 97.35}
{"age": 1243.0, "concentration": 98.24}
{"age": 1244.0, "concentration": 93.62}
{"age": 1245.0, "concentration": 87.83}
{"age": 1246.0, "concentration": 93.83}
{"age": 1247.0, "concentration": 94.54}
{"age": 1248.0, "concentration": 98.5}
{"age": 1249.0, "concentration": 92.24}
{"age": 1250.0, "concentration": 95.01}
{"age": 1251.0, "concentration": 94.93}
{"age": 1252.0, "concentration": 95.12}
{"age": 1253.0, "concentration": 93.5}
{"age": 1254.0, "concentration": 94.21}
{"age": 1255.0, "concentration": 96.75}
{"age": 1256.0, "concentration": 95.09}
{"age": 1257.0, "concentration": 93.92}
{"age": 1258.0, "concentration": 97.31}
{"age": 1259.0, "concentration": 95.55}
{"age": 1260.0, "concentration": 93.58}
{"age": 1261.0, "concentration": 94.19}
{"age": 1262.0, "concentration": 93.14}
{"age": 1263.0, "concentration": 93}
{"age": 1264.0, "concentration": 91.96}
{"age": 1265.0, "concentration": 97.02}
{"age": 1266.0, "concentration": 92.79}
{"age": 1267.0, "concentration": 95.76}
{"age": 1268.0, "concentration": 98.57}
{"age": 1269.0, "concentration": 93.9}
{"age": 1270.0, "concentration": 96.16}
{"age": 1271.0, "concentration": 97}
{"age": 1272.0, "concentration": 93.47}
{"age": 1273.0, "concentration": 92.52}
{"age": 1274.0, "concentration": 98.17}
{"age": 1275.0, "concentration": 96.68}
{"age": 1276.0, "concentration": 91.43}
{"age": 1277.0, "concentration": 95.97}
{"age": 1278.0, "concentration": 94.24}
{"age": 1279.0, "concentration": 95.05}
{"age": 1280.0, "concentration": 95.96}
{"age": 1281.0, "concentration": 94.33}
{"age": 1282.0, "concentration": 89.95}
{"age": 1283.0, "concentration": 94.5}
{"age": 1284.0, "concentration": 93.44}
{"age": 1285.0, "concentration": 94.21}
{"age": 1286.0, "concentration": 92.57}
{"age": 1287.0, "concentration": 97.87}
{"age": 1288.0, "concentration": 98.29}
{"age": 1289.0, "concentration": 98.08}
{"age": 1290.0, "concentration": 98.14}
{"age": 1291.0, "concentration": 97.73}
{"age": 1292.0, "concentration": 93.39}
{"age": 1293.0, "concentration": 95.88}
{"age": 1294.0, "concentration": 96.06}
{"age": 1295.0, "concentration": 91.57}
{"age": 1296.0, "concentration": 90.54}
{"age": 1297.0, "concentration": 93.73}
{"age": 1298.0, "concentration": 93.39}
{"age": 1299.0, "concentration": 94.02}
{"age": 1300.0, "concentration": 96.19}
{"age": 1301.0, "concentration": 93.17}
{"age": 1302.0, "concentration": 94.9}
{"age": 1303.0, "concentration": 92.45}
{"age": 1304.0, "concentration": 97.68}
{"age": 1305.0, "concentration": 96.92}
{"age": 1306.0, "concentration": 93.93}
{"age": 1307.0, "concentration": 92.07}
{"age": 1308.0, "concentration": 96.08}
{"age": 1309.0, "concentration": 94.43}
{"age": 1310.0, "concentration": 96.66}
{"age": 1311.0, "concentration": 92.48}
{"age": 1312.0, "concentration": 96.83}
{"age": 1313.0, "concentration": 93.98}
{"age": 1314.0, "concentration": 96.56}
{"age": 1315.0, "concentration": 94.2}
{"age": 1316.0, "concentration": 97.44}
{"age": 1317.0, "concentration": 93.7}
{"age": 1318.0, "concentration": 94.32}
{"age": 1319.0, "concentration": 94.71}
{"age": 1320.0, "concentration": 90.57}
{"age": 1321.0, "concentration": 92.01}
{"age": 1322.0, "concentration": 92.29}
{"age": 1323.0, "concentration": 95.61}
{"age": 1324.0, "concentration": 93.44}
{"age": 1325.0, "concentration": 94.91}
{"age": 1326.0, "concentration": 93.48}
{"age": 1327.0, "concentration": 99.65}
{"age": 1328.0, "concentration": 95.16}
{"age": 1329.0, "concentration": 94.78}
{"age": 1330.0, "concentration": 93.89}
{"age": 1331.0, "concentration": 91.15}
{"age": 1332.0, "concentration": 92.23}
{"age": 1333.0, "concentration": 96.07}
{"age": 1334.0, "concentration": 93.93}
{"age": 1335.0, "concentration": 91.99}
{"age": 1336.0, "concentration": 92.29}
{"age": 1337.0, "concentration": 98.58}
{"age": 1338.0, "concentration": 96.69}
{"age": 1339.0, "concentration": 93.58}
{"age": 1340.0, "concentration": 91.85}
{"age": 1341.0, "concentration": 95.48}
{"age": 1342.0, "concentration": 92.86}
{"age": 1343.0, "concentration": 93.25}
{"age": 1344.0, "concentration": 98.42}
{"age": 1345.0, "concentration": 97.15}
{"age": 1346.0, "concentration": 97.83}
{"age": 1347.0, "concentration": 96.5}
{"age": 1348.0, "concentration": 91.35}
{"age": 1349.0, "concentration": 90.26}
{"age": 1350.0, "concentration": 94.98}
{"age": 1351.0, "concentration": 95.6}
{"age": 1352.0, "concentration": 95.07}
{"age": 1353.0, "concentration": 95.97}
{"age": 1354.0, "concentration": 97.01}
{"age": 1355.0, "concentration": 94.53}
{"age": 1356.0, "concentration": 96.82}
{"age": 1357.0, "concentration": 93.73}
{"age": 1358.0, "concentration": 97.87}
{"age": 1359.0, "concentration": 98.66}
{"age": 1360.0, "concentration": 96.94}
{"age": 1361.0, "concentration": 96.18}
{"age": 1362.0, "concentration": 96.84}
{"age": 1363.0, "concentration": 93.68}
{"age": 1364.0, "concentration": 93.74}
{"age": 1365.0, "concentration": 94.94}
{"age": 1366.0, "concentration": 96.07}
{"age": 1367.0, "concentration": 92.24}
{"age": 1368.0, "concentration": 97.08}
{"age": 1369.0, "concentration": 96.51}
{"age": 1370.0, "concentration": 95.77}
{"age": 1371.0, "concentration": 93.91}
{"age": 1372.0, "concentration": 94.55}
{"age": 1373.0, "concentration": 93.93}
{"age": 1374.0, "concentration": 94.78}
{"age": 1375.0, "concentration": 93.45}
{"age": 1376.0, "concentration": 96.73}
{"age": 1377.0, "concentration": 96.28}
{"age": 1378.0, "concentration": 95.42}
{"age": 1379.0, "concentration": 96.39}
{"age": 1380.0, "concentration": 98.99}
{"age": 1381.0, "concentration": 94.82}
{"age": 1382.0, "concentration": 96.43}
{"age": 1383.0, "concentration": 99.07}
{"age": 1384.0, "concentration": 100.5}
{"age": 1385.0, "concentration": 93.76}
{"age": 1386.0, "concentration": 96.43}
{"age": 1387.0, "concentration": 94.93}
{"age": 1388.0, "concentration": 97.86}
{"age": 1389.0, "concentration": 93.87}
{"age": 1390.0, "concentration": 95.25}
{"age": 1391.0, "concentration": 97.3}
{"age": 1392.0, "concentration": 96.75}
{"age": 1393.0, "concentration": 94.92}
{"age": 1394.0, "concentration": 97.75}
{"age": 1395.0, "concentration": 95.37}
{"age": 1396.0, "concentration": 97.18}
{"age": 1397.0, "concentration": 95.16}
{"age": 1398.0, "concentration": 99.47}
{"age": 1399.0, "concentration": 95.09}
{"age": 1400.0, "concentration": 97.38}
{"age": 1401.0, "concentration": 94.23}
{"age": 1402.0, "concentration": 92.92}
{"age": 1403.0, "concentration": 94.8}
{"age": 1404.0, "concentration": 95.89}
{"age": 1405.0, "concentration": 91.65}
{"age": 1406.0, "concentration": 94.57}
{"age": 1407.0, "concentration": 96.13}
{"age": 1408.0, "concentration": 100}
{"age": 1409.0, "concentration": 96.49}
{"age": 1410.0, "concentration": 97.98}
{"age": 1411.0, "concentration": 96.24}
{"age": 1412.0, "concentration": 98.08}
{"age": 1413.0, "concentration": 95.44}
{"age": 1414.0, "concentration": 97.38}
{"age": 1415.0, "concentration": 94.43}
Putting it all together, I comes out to 1213.0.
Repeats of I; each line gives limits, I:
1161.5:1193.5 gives 1191.0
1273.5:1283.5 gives 1274.0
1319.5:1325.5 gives 1323.0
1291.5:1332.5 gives 1327.0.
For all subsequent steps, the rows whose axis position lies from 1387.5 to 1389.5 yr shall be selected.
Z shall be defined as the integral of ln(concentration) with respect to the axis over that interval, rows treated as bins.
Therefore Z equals 9.13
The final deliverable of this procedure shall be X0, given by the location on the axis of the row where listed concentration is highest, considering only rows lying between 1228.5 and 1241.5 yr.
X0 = 1229.0 yr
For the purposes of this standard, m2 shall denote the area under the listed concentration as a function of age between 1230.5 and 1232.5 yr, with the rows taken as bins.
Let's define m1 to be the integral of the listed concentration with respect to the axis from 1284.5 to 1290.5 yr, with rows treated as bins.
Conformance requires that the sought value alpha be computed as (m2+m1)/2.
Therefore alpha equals 392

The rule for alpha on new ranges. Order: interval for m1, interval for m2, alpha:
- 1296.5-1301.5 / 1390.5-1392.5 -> 332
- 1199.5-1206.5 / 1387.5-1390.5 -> 482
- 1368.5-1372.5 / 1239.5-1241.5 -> 287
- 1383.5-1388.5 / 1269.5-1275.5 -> 529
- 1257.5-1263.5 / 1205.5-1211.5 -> 573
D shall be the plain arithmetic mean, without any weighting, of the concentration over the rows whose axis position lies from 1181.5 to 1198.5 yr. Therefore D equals 95.3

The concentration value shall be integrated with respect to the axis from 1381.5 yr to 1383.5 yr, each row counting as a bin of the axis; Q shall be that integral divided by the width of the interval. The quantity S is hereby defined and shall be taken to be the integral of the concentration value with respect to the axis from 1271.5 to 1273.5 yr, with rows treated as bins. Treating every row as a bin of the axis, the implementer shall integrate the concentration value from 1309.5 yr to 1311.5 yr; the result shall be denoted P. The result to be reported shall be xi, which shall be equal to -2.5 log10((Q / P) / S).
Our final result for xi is 6.39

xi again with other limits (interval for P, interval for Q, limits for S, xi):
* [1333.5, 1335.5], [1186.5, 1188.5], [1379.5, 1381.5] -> 6.47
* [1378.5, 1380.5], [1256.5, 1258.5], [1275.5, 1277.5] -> 6.46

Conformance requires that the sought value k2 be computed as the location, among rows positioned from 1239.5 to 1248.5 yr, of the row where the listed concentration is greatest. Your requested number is 1248.0 yr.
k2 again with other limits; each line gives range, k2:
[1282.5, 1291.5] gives 1288.0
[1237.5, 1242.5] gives 1242.0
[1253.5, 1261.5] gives 1258.0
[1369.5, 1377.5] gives 1376.0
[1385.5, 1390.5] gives 1388.0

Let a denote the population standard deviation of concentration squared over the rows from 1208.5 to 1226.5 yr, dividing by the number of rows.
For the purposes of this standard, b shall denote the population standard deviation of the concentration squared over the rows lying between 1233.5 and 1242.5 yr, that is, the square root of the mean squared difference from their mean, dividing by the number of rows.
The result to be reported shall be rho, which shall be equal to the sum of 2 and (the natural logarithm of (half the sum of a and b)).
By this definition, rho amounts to 8.6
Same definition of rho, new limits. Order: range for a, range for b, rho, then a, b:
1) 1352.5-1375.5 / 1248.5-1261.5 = 7.6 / 309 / 247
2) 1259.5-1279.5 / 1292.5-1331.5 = 8.0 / 386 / 384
